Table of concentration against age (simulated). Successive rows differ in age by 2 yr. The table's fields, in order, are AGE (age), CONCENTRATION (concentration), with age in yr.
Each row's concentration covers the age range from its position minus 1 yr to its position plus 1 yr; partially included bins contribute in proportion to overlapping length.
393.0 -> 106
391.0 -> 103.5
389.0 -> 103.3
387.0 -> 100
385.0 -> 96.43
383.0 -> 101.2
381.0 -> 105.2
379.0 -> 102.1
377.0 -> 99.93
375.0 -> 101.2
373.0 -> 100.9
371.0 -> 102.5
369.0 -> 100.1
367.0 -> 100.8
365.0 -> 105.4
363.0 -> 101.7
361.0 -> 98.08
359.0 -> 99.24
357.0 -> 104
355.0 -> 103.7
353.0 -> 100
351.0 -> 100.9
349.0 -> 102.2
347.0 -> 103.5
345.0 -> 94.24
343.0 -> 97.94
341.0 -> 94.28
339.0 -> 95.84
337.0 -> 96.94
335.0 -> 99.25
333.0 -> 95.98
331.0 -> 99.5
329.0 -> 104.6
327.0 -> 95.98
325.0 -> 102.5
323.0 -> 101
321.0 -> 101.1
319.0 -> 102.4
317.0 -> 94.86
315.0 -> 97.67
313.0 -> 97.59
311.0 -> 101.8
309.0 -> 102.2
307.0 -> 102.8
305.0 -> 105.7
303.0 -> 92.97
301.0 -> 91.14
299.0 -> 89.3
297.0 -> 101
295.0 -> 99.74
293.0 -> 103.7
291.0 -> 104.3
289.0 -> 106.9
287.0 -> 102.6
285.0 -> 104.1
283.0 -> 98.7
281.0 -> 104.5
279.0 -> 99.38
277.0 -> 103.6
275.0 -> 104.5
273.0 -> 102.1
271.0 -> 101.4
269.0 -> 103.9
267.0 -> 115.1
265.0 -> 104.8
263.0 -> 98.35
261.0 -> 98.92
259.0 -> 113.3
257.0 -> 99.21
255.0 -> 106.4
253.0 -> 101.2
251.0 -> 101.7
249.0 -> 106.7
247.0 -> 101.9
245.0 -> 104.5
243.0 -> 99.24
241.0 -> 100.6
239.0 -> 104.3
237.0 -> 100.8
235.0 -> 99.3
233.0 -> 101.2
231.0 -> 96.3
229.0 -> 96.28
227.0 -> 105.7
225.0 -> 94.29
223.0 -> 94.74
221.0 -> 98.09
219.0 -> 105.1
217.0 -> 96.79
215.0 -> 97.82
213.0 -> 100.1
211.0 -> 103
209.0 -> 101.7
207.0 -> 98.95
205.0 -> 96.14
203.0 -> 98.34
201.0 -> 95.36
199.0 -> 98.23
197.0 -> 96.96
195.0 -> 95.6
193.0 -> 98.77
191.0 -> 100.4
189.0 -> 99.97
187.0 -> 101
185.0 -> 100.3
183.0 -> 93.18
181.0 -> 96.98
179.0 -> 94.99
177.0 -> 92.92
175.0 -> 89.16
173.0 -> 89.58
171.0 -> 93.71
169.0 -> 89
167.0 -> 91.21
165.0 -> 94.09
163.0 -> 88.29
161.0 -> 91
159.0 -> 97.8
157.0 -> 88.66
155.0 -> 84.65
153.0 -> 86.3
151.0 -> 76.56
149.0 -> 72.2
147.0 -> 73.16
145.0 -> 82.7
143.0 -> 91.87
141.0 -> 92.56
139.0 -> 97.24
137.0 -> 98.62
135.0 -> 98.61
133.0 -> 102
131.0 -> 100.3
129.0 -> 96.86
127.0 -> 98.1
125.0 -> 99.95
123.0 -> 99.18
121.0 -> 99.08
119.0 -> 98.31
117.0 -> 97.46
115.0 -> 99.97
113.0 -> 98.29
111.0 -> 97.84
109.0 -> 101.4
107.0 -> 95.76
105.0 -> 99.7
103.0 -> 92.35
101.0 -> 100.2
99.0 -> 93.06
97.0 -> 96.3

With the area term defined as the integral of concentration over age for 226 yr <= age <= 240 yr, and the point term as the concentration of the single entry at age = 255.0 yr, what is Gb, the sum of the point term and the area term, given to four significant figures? 1514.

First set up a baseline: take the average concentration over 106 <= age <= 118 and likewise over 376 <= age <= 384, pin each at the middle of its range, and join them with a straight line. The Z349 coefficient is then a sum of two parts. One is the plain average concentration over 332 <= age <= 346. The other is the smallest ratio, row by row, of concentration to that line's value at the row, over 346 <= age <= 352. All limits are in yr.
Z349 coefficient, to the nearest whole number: 97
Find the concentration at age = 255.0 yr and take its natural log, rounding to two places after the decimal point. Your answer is 4.67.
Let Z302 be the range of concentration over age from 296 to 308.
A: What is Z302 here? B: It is 16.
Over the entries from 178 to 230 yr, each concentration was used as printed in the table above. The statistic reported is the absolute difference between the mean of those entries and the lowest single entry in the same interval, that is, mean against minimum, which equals 5.2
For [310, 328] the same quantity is 4.6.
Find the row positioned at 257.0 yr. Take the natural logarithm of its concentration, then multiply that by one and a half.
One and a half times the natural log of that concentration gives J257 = 6.90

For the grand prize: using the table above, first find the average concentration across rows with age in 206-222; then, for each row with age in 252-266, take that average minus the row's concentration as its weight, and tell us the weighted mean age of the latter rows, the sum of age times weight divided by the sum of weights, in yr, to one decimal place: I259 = 258.5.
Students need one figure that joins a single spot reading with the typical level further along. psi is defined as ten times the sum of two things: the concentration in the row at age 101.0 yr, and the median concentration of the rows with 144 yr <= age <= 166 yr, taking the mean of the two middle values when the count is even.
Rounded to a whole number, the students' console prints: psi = 1865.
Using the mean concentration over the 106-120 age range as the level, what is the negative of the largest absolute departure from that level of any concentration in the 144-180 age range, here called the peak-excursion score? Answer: -26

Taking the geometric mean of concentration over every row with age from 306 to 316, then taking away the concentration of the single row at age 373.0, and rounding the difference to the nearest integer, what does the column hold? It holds -1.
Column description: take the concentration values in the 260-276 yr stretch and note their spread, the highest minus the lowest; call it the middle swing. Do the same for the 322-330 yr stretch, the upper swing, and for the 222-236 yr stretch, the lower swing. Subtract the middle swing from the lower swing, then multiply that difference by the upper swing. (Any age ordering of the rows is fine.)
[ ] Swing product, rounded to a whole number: -46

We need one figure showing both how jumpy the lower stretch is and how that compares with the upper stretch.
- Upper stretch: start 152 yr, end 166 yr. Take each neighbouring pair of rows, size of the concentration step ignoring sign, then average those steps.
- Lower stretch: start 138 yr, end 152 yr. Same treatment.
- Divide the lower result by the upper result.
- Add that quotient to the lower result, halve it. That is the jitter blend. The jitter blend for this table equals 2.9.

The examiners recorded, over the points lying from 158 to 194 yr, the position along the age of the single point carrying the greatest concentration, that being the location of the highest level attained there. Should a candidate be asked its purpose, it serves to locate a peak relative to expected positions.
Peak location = 187.0 yr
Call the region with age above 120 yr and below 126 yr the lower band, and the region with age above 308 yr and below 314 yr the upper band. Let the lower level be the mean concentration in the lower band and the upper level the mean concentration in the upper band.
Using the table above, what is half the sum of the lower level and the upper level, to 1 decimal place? 100.0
